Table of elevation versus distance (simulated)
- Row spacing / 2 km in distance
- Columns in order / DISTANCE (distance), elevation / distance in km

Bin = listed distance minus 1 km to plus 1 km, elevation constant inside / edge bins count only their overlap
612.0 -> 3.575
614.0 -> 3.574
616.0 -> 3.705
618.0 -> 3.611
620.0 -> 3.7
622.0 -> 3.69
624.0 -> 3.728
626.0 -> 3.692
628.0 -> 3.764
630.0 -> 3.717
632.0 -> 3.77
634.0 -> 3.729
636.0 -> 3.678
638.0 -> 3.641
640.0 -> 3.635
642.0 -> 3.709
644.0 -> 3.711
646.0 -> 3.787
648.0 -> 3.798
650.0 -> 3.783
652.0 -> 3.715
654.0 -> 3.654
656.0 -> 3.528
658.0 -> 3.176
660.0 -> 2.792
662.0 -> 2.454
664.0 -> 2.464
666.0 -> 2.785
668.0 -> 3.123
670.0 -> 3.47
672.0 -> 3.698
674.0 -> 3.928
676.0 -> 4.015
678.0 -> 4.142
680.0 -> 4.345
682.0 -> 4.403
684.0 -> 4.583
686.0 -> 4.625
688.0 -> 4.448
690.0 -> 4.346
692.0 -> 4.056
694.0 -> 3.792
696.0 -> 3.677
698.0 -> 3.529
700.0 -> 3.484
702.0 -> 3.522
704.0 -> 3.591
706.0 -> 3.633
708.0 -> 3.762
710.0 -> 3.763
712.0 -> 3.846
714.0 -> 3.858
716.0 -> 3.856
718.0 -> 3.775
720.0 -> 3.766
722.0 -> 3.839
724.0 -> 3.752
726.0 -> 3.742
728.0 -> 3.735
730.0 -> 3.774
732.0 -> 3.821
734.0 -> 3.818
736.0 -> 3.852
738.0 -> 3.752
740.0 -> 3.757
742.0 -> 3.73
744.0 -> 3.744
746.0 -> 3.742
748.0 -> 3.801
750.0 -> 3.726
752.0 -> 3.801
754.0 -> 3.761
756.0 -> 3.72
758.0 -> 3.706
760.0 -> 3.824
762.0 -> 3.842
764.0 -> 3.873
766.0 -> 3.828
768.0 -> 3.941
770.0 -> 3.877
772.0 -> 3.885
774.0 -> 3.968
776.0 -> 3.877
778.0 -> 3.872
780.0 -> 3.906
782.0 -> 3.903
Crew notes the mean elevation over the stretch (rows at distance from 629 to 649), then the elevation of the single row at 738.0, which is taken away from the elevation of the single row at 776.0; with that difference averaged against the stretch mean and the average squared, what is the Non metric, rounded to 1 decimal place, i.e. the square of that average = 3.7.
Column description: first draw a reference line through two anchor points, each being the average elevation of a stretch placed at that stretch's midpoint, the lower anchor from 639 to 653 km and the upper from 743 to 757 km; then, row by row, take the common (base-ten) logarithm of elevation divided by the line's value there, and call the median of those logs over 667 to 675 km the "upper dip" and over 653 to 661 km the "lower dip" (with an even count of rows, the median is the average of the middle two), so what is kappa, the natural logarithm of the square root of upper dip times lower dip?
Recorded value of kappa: -3.5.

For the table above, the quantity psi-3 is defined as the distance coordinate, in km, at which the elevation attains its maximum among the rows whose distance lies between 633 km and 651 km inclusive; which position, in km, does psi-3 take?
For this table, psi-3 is 648.0 km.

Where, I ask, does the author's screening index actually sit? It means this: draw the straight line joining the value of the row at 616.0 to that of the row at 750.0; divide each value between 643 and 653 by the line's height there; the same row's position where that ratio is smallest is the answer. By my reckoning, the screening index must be 644.0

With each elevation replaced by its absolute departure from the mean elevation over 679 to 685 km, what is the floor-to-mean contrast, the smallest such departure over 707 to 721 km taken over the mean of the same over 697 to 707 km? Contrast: 0.66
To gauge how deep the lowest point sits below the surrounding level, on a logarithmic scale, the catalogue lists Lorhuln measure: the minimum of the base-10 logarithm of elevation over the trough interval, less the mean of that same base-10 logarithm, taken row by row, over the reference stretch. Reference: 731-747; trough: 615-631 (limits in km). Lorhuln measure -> -0.019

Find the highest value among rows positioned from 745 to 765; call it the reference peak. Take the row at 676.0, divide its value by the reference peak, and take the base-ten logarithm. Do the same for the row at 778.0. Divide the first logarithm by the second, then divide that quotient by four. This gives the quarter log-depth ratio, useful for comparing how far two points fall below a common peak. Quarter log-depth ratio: -35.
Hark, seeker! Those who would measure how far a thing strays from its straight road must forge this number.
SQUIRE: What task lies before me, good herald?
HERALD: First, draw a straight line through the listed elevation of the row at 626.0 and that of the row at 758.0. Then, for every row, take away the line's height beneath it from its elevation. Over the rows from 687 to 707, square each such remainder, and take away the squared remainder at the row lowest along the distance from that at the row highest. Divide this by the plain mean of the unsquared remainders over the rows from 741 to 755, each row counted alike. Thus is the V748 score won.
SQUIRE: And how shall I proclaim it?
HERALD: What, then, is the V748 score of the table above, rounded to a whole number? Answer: -11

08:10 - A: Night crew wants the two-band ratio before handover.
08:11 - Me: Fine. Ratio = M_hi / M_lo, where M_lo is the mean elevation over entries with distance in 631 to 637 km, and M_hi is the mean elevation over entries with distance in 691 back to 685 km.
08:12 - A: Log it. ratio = 1.20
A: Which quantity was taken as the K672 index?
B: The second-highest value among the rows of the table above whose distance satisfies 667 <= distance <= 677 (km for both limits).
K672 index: 3.928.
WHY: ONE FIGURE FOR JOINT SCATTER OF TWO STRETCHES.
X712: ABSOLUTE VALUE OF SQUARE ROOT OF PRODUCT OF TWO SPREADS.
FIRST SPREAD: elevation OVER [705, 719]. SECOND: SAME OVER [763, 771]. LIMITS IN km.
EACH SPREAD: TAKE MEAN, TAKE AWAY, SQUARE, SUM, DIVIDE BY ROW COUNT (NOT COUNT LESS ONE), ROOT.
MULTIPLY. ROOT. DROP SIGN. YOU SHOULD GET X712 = 0.055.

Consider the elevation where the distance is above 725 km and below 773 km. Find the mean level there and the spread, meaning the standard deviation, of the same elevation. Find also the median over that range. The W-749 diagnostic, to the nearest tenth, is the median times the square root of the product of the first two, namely 1.8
